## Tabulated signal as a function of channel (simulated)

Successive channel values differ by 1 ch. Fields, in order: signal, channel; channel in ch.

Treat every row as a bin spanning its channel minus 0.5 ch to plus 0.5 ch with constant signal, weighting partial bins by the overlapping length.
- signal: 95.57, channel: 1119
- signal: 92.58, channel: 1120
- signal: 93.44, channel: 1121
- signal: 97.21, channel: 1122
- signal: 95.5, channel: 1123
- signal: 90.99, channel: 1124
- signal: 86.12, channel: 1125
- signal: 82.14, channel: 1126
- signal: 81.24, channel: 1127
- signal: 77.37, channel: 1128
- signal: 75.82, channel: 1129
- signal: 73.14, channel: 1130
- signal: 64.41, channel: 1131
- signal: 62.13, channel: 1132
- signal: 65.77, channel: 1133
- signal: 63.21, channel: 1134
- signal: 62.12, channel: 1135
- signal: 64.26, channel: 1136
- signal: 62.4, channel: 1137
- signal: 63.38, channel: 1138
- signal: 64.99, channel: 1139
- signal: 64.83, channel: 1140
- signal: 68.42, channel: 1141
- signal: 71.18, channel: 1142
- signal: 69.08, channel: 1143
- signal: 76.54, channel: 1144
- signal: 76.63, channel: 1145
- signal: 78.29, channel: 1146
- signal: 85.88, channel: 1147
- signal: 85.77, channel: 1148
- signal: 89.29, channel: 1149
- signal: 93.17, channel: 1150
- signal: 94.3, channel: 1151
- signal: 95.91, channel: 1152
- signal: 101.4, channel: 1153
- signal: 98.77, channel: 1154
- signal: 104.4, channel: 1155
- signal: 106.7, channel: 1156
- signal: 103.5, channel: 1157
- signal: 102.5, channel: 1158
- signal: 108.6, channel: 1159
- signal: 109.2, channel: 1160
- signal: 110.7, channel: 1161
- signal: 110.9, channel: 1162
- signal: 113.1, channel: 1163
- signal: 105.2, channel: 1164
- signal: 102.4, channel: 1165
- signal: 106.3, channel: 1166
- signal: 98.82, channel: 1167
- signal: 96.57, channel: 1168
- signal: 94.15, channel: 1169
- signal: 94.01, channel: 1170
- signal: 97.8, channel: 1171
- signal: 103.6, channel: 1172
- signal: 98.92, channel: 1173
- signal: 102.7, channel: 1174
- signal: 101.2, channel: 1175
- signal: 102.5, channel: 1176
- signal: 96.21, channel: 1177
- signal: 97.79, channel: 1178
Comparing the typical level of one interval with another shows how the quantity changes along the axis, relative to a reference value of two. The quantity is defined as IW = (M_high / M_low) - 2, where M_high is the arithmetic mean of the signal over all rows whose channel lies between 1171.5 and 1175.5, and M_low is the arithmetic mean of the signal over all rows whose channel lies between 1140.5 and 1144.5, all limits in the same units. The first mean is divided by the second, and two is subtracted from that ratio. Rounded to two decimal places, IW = -0.58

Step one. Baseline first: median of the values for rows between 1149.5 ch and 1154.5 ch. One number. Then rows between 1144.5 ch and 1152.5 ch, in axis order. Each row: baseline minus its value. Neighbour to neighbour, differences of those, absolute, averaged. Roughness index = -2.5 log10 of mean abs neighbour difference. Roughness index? -1.1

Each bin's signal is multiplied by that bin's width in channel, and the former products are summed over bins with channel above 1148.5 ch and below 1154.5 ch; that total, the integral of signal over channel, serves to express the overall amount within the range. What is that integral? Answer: 573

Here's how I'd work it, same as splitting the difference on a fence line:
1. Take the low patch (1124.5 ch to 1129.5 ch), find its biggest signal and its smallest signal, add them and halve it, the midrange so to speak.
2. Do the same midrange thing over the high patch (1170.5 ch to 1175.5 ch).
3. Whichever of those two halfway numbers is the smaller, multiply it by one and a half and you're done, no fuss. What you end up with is 121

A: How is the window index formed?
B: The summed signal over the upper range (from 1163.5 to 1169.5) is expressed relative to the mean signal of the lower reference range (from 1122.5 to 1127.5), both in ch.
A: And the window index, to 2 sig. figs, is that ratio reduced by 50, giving -43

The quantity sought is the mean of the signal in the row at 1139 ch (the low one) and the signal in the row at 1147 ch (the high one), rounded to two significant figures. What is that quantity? 75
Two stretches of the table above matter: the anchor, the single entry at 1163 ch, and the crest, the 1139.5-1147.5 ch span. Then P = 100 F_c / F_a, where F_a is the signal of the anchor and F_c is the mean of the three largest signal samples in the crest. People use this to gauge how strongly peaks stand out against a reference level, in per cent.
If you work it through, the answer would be 71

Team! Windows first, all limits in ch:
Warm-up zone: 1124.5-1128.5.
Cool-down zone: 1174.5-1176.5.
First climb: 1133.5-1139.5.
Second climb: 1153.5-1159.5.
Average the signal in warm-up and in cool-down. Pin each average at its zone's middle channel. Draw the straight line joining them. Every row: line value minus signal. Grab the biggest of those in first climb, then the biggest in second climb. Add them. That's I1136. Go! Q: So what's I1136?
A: 17.9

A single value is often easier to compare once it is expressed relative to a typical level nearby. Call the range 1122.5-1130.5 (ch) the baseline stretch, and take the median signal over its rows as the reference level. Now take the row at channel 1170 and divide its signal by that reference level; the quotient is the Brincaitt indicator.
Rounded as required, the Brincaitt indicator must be 1.15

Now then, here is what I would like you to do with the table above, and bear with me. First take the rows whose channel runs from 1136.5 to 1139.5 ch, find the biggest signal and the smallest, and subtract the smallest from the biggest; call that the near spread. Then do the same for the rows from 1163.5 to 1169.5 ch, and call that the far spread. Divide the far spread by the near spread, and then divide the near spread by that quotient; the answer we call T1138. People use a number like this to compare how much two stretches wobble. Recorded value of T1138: 1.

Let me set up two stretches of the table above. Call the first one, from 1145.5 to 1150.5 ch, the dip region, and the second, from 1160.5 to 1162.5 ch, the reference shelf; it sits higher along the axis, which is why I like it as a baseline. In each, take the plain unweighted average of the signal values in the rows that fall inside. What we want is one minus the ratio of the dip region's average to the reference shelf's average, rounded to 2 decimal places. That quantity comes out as 0.22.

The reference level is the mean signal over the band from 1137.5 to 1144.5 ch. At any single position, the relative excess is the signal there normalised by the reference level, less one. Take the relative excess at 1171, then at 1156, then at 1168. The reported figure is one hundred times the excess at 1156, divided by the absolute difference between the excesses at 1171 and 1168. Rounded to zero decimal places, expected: 3118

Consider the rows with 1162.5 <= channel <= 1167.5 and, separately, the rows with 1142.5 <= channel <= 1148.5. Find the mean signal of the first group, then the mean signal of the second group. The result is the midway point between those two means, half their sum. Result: 92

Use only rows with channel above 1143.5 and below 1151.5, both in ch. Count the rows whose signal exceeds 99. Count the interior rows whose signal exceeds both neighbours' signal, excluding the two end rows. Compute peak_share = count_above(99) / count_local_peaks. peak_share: 0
